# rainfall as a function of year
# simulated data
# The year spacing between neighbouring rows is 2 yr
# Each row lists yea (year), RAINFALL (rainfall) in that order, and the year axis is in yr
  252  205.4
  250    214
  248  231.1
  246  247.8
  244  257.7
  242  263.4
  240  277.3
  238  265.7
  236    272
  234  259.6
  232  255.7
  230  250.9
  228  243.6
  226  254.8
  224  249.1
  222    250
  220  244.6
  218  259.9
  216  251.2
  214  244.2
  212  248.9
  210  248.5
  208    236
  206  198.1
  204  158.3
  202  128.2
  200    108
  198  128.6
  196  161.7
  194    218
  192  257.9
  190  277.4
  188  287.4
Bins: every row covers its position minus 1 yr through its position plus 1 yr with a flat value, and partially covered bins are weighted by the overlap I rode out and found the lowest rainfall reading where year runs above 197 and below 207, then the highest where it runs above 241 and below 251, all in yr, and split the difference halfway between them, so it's 186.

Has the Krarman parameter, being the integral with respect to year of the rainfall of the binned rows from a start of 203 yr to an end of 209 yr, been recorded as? 1185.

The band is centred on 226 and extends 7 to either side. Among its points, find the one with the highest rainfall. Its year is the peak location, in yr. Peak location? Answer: 232 yr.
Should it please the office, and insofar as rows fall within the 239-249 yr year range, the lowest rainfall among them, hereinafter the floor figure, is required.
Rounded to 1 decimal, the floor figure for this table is 231.1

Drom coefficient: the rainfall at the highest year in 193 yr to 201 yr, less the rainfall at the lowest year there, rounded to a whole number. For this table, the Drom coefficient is -110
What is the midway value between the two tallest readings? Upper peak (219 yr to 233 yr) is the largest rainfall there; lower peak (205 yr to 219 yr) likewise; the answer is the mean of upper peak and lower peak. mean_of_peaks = 258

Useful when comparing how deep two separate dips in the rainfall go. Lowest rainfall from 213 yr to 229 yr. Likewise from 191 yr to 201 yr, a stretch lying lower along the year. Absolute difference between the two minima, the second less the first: 136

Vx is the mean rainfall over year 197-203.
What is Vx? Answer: 122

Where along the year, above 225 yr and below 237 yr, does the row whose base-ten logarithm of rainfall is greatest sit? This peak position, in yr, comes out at 236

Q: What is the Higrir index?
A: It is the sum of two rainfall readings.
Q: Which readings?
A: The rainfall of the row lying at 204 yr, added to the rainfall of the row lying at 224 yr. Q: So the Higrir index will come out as 407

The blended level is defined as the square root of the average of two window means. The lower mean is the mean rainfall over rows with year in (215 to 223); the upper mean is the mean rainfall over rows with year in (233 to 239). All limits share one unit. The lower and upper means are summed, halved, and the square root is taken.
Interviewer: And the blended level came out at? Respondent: 16.1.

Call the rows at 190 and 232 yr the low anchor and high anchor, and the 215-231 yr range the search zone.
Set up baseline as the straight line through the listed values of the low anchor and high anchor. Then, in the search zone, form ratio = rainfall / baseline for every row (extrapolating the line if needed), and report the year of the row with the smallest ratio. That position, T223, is 220 yr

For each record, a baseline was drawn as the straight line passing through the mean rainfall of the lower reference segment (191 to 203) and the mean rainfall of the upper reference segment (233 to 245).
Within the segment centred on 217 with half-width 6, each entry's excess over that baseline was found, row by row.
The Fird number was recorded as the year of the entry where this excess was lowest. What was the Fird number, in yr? 220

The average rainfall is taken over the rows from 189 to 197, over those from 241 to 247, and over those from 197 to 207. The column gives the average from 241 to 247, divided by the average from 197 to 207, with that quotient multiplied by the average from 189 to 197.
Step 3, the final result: 406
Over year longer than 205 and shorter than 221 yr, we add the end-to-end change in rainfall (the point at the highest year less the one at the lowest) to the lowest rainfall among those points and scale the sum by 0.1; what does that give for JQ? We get 24.5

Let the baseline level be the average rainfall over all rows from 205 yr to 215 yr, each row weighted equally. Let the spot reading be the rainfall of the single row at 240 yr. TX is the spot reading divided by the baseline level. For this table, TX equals 1.2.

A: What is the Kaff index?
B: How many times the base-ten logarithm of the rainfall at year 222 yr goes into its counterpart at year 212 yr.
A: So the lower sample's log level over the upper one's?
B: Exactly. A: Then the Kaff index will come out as 1.00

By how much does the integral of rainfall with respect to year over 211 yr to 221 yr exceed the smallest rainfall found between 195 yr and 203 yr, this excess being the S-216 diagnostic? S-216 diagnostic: 2390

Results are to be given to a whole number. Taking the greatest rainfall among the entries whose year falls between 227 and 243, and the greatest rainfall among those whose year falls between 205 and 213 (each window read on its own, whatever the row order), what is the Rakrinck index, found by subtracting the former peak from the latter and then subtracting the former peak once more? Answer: -306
